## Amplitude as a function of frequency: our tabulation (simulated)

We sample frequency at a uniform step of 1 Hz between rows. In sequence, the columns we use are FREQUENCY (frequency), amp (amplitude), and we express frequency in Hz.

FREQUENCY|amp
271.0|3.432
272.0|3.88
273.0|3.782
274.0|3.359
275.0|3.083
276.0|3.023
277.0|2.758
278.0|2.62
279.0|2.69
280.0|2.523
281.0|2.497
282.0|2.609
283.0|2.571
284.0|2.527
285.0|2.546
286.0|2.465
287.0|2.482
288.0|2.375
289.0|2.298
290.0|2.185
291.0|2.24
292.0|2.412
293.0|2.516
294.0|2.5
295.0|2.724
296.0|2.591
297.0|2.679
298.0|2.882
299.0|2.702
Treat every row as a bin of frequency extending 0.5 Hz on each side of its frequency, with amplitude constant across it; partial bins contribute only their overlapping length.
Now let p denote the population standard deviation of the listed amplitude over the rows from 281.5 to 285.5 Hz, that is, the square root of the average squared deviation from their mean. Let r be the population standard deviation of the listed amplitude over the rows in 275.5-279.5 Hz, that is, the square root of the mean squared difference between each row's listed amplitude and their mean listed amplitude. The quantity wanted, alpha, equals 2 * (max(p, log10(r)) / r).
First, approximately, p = 0.031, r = 0.15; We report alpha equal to 0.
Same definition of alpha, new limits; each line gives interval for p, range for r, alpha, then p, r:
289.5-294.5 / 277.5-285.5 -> 5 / 0.135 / 0.06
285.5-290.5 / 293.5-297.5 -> 3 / 0.110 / 0.09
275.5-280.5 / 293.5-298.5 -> 3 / 0.169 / 0.13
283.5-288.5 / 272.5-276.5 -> 0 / 0.060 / 0.30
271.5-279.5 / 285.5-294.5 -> 8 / 0.453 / 0.11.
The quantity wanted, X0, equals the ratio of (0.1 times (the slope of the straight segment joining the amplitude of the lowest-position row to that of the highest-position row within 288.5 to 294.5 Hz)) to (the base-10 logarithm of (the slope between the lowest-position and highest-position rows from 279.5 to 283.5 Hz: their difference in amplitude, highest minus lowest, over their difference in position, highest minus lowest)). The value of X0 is -0.0022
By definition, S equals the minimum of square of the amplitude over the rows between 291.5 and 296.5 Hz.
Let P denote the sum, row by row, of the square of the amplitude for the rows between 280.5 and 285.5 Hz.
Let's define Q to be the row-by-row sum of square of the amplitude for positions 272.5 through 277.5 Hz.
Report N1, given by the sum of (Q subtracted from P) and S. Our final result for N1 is -13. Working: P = 33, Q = 52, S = 5.8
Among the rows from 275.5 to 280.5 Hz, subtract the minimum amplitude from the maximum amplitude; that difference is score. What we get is 0.50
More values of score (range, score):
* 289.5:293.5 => 0.33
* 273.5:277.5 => 0.60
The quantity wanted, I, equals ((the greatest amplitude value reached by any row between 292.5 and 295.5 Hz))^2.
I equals 7.4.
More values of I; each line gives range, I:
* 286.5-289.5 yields 6.2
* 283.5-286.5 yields 6.5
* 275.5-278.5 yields 9.1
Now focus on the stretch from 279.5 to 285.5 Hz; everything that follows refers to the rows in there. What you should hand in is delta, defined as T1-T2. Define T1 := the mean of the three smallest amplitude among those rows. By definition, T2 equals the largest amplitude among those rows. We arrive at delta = -0.1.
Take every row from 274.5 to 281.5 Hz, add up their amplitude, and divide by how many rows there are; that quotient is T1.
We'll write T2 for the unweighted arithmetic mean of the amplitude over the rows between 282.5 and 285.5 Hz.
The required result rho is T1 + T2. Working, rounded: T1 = 2.74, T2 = 2.55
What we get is 5.29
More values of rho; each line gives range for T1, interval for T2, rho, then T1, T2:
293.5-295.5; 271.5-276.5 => 6.04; 2.61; 3.43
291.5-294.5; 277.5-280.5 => 5.09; 2.48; 2.61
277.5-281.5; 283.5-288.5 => 5.06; 2.58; 2.48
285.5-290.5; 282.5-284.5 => 4.91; 2.36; 2.55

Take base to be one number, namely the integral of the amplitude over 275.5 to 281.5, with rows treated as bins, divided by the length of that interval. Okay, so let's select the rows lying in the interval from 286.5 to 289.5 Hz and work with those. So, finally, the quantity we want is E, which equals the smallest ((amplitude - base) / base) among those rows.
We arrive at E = -0.144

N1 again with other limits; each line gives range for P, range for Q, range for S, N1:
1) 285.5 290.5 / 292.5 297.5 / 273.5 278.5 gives 1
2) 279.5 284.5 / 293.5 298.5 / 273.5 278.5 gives 3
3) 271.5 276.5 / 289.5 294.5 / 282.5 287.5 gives 37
